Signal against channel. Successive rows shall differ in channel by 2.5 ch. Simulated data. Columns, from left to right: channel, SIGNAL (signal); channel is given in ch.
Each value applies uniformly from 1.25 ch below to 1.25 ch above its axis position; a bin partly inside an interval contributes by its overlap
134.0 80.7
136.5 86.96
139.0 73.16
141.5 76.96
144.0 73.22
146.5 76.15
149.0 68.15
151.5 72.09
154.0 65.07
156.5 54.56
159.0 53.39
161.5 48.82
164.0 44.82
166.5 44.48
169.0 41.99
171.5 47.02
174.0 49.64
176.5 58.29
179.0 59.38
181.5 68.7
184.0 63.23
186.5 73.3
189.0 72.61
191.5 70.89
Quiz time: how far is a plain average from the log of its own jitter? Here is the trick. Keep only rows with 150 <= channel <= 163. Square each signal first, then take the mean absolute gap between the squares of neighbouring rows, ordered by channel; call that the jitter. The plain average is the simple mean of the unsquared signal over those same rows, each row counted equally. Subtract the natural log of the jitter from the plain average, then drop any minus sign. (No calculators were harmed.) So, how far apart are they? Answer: 52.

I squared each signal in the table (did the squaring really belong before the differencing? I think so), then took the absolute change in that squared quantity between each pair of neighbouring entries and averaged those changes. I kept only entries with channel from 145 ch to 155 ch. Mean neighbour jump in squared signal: 890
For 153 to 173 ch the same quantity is 417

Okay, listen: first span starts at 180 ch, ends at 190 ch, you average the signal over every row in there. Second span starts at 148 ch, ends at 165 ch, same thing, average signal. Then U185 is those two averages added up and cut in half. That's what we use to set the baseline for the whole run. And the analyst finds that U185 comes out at 64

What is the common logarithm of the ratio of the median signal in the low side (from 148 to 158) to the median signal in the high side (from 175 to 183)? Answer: 0.05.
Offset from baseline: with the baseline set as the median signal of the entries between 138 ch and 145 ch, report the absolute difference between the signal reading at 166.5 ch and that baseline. 29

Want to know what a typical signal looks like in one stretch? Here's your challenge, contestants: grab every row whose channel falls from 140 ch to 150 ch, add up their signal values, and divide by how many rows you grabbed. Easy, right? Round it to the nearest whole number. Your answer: 74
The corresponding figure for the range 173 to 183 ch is 59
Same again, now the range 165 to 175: 46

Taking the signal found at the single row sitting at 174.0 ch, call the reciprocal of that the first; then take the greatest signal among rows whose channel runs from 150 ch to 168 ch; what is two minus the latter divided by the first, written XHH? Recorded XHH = -3577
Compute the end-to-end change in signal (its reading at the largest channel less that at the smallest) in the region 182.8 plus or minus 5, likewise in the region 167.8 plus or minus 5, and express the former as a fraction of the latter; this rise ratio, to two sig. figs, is 6.3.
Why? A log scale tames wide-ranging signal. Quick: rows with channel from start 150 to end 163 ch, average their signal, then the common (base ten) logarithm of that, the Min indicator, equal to 1.77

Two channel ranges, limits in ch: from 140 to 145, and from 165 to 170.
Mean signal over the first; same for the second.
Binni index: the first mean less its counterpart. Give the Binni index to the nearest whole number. 32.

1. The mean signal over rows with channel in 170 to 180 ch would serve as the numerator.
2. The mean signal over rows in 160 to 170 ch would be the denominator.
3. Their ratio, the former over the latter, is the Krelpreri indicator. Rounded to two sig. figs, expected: 1.2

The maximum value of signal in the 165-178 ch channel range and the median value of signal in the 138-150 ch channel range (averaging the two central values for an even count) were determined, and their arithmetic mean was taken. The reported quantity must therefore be 66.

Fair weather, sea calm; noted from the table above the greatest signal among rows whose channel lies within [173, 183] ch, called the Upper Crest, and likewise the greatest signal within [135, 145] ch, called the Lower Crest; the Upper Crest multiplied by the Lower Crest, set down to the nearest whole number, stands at 5974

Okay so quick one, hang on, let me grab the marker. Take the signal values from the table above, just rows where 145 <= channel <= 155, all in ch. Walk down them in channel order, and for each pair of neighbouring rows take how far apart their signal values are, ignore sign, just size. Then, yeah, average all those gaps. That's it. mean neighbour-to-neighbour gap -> 6.3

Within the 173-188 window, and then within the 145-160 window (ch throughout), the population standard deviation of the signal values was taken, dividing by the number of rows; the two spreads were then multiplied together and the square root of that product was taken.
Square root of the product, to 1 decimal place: 8.0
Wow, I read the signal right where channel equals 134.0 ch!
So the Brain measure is 80.7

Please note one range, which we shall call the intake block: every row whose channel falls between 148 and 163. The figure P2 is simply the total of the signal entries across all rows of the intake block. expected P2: 362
